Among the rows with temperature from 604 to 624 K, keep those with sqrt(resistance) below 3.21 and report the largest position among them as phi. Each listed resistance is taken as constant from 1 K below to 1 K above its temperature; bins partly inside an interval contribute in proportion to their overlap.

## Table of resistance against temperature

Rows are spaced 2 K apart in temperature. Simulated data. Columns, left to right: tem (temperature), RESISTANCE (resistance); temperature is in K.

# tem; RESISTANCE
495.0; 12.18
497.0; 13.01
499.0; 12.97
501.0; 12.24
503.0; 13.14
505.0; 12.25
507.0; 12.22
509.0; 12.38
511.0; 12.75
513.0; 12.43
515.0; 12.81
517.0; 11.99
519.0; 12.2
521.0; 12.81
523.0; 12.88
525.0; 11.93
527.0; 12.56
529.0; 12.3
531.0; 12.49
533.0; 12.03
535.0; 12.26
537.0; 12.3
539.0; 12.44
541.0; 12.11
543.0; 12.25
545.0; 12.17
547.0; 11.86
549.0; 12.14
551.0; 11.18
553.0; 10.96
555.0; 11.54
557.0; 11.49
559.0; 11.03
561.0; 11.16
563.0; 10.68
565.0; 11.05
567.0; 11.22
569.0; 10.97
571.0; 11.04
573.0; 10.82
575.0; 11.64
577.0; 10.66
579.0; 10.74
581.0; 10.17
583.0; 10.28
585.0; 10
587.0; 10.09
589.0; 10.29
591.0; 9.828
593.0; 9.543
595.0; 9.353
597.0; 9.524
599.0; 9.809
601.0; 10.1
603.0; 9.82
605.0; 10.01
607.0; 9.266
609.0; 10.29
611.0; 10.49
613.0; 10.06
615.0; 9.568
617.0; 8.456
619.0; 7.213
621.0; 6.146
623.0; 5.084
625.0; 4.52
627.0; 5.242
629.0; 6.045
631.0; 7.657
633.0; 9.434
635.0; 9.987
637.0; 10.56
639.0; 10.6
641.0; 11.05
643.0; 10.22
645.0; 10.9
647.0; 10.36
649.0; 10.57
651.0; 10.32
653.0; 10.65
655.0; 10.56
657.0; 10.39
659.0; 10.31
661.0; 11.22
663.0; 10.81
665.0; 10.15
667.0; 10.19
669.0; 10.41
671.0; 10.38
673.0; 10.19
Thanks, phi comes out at 623.0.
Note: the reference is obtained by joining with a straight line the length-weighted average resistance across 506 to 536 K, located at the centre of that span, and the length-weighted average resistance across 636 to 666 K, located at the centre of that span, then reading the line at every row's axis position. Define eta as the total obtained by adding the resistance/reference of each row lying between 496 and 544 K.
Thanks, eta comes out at 24.1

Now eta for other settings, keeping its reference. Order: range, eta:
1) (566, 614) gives 21.5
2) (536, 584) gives 22.9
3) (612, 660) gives 20.1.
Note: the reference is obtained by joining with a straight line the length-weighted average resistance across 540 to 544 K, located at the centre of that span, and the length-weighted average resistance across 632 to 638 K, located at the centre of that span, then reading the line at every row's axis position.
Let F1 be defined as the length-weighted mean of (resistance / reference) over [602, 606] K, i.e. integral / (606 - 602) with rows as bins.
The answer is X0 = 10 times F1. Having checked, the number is 9.2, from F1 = 0.925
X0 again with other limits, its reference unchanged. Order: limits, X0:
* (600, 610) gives 9.3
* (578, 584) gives 9.2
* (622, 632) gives 5.6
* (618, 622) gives 6.5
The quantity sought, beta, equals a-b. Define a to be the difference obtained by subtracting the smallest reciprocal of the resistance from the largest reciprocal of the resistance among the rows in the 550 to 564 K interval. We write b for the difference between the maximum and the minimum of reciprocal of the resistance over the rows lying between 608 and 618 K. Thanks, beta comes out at -0.016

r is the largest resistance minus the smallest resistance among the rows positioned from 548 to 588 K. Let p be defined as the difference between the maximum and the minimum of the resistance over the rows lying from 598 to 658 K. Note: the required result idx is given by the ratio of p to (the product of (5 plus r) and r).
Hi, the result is 0.43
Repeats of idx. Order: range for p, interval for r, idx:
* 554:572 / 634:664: 0.11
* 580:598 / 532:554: 0.10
